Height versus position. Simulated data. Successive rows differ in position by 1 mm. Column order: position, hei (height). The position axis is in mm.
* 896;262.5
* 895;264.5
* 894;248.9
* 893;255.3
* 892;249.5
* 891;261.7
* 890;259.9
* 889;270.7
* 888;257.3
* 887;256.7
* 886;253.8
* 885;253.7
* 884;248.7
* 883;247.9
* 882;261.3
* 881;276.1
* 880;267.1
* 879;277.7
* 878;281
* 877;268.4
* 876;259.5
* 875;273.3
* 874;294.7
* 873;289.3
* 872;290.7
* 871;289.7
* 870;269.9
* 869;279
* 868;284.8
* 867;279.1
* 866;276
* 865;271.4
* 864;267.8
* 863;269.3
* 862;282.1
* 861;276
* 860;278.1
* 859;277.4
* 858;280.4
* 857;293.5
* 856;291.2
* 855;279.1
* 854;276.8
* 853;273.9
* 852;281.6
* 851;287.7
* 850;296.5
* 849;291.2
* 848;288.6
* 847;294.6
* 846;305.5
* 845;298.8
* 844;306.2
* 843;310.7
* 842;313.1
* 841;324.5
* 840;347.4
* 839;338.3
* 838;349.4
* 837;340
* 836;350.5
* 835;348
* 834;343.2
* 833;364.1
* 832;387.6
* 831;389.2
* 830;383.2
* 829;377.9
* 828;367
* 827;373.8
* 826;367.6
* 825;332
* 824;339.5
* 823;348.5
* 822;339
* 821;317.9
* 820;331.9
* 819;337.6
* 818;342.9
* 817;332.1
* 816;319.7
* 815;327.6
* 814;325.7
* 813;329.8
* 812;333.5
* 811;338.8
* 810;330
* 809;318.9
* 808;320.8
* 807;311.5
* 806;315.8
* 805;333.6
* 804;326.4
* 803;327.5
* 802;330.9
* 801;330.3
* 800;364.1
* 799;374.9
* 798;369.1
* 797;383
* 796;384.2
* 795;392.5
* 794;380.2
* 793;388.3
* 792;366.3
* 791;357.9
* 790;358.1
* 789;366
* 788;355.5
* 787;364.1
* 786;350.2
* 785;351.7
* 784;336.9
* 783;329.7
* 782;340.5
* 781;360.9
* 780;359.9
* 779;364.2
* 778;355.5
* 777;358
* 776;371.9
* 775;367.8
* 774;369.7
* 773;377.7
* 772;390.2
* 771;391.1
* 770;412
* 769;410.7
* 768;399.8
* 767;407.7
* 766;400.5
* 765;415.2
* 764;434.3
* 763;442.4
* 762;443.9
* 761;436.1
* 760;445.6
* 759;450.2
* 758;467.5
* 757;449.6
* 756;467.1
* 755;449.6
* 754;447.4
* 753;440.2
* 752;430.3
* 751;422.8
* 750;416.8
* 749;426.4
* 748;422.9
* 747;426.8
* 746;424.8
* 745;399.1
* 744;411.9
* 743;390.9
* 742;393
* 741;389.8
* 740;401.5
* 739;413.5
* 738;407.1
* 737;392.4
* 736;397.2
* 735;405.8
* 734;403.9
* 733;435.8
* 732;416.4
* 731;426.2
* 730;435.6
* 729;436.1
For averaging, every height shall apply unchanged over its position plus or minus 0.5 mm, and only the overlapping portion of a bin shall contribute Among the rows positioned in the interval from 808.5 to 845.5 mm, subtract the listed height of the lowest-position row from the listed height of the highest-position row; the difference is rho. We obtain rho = -20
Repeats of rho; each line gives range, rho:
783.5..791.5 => 21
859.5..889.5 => -7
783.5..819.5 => 1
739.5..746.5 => 23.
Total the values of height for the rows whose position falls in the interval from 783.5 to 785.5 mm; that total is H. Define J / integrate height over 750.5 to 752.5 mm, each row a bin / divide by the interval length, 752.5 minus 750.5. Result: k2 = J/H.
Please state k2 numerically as 0.62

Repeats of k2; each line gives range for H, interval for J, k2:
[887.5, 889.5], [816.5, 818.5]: 0.64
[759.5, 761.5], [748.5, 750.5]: 0.48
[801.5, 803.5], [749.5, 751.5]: 0.64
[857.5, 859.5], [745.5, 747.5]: 0.76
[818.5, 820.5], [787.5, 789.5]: 0.54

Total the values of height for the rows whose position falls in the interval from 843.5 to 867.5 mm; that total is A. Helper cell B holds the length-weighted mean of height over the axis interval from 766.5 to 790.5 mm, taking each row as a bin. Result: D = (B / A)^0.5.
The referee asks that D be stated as 0.232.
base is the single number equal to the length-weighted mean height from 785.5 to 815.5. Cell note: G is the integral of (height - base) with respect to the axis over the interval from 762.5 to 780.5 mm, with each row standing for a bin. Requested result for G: 755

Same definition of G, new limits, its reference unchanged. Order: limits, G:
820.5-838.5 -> 145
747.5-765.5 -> 1635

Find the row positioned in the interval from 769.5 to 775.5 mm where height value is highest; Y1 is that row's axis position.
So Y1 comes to 770 mm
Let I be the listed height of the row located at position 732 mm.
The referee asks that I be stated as 416.4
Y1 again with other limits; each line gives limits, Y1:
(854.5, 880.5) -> 874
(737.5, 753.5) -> 753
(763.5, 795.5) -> 764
